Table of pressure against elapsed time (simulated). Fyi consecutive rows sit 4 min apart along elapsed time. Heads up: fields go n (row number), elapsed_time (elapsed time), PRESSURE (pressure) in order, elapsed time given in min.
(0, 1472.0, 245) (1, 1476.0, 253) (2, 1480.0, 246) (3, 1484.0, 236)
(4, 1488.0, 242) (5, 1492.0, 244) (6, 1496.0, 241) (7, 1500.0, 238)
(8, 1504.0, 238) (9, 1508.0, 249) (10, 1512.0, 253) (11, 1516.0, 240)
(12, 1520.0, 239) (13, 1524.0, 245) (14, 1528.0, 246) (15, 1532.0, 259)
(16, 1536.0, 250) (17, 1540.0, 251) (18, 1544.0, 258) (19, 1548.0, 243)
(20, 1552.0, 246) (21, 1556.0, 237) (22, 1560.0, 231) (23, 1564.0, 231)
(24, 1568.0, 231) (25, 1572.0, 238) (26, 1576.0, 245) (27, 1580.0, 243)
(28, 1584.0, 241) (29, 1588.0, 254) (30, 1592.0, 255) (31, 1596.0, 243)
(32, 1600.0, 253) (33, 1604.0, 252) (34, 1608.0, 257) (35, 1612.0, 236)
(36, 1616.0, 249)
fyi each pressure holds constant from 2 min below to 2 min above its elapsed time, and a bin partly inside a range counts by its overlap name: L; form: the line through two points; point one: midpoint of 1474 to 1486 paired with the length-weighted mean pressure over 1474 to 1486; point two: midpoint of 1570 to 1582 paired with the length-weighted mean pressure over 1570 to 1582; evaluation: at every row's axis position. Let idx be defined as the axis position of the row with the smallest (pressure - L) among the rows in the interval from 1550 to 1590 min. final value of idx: 1560.0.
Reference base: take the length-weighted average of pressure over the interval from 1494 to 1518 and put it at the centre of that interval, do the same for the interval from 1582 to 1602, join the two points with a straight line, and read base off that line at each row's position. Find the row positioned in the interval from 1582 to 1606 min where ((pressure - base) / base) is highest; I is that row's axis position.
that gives 1592.0 min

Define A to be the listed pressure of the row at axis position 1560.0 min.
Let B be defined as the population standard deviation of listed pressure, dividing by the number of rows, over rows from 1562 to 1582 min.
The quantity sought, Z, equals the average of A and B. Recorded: 118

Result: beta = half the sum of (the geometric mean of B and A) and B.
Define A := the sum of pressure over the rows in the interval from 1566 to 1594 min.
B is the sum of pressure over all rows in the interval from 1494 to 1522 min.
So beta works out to 1700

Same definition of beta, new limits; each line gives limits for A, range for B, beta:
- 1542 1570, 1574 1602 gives 1720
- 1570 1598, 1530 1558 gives 1738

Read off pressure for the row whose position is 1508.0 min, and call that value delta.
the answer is 249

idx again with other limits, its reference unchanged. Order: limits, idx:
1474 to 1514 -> 1484.0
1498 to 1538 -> 1500.0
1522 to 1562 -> 1560.0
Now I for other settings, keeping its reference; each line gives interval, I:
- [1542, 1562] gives 1544.0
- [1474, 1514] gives 1476.0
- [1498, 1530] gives 1512.0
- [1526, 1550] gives 1532.0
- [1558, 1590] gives 1588.0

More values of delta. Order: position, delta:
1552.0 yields 246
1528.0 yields 246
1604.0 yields 252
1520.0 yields 239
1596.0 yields 243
